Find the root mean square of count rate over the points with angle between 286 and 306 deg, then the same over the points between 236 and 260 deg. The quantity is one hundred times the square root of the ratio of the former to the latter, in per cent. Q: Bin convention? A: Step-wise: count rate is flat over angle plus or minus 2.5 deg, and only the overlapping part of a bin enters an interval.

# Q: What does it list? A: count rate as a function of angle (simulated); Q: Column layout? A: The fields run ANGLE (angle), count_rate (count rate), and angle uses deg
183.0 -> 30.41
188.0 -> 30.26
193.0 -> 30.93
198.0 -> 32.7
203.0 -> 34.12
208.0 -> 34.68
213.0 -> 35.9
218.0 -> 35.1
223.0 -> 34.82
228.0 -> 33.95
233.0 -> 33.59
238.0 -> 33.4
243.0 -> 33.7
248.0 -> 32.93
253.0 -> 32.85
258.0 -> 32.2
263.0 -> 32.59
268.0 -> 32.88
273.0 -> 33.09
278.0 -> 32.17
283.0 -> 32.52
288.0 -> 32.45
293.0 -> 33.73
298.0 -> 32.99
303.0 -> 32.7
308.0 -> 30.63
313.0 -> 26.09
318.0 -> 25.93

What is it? 99.9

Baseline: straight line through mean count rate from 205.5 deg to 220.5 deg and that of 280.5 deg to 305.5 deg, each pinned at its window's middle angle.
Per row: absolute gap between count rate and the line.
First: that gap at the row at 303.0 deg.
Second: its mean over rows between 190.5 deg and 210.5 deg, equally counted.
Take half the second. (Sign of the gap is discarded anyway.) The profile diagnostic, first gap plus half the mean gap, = 1.36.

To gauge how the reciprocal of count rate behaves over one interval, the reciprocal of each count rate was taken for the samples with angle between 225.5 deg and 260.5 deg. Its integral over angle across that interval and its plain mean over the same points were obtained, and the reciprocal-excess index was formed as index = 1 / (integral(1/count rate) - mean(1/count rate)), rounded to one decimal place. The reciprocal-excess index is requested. 1.0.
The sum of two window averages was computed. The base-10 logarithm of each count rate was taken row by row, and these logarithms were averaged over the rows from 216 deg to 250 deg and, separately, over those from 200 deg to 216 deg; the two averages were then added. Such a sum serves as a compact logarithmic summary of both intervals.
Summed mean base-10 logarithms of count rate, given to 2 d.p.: 3.07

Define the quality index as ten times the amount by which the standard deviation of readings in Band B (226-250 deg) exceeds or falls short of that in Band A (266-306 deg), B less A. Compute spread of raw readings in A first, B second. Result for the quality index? -1.0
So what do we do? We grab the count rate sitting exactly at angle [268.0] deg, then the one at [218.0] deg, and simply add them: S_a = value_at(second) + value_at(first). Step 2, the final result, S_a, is 68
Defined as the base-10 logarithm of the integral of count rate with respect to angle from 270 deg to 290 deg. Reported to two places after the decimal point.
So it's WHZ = 2.81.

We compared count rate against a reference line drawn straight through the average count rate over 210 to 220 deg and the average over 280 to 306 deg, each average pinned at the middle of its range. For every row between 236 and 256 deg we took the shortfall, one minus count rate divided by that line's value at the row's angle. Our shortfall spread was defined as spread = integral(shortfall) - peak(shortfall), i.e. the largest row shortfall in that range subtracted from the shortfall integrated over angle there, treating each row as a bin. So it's 0.7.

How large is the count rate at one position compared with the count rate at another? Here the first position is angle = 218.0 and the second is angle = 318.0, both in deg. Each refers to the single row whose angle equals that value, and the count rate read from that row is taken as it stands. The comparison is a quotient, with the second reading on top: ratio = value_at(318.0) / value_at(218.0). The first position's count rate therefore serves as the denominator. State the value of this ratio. 0.739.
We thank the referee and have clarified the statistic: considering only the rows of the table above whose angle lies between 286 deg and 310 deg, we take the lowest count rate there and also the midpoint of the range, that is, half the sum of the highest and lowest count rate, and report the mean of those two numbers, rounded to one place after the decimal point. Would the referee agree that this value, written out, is 31.4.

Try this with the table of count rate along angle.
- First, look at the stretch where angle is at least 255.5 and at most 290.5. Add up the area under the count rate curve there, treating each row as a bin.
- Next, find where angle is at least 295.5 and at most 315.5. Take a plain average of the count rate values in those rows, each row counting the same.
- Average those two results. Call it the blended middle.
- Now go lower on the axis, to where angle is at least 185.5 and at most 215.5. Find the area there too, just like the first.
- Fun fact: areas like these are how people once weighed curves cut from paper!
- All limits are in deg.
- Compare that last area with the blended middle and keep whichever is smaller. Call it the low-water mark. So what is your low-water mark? 585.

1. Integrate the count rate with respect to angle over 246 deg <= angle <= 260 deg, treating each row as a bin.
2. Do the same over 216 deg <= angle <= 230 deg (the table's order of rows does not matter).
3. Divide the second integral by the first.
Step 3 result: 1.06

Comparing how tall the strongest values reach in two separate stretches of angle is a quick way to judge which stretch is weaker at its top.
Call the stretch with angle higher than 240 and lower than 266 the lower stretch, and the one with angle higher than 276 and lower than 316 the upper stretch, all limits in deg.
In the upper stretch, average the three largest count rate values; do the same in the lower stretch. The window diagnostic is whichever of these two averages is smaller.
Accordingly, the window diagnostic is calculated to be 33.1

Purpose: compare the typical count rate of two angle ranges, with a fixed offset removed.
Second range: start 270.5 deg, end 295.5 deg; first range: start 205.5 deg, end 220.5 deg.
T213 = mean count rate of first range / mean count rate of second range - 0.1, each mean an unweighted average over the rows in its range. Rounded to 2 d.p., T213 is 0.97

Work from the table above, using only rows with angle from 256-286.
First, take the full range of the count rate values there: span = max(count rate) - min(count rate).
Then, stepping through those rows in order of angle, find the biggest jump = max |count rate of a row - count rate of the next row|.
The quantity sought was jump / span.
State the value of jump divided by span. 1.0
